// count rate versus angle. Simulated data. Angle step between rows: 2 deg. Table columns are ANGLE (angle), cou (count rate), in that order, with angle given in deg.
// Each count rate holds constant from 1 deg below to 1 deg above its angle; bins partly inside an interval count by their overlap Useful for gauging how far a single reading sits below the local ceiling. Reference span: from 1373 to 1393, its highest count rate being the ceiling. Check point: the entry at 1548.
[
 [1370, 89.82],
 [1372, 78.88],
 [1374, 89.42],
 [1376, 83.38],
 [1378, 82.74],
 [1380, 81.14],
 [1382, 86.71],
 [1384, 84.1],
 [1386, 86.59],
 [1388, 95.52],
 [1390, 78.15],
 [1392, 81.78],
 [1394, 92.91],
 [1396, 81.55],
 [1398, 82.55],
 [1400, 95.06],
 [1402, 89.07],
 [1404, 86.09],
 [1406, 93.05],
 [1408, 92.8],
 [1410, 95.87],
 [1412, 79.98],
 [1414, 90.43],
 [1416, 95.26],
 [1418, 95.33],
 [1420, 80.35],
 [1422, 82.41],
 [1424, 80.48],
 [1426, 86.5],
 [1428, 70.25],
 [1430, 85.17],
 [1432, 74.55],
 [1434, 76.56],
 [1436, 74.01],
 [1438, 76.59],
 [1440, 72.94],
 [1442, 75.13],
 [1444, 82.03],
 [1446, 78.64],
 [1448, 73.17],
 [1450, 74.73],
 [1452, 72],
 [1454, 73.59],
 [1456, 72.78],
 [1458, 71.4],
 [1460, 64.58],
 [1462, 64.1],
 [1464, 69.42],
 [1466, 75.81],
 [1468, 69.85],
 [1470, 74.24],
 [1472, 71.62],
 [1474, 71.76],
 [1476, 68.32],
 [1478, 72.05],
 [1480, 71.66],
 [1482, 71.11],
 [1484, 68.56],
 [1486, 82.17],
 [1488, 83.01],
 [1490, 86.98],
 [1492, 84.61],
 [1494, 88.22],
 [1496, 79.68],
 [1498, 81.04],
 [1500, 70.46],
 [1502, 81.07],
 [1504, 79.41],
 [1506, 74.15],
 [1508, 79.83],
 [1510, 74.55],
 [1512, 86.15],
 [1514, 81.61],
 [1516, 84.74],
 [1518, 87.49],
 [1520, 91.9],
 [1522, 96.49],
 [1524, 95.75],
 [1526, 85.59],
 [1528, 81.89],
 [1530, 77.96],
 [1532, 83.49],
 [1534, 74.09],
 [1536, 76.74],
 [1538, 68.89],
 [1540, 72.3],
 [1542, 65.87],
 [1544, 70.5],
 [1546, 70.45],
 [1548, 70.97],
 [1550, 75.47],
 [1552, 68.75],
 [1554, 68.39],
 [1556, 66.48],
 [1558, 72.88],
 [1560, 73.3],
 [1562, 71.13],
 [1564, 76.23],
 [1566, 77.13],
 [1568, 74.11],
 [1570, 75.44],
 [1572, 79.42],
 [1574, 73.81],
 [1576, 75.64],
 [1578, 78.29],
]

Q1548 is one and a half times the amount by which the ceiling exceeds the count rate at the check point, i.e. 37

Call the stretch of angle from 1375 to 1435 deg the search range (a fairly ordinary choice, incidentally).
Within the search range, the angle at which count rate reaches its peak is 1410 deg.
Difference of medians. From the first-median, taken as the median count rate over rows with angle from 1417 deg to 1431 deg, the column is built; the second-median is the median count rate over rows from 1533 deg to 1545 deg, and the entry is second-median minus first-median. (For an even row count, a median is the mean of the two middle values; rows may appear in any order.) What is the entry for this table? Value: -11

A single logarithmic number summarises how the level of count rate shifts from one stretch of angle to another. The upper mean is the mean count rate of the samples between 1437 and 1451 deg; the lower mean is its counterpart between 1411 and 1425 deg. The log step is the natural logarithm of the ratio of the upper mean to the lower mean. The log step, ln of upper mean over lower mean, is -0.13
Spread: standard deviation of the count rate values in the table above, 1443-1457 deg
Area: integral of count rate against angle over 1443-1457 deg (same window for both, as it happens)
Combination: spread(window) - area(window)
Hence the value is -1050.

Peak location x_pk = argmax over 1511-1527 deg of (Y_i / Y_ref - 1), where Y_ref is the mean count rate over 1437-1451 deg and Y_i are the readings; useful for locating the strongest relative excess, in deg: 1522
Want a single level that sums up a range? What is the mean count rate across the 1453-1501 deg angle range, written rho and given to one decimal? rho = 74.5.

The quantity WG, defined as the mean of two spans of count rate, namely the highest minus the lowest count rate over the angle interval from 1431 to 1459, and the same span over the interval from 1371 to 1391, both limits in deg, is 14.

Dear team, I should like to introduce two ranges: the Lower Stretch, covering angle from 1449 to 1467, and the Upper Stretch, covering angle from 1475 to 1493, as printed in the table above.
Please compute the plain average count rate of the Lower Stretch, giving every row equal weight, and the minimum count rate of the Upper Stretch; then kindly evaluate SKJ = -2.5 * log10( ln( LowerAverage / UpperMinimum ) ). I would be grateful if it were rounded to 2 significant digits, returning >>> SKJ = 3.6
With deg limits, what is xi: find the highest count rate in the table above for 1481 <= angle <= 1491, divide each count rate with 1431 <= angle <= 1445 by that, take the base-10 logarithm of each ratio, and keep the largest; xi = -0.03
